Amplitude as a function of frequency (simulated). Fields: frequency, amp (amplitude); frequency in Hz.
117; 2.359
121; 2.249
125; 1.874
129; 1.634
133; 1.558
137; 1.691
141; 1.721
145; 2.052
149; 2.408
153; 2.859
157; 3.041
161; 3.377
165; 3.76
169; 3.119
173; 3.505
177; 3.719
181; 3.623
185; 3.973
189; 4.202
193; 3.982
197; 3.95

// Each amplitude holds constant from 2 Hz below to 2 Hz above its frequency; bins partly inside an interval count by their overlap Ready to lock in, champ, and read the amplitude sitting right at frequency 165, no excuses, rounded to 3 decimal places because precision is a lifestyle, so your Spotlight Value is 3.760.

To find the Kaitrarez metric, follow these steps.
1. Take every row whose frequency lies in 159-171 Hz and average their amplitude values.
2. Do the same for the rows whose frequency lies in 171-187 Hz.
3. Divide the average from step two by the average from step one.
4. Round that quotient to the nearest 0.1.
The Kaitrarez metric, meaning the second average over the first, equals 1.1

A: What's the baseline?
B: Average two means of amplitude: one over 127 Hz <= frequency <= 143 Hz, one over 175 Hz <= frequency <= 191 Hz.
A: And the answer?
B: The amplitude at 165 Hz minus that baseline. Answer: 1.0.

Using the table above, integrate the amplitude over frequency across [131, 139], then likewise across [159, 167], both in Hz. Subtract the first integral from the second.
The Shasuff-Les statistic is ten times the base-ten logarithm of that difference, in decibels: 11.9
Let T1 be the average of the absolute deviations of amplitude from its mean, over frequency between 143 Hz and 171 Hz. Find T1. 0.433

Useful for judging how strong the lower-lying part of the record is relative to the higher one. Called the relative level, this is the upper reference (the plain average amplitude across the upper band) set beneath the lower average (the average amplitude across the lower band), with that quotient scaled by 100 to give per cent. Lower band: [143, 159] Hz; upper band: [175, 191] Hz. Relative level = 67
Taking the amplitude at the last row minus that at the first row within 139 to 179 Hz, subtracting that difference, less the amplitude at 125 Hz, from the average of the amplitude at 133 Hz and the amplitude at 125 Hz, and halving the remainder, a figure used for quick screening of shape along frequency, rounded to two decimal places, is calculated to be 0.80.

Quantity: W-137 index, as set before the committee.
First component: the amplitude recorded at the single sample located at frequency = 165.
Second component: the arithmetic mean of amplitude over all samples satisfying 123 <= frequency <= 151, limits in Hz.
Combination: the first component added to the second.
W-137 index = 5.6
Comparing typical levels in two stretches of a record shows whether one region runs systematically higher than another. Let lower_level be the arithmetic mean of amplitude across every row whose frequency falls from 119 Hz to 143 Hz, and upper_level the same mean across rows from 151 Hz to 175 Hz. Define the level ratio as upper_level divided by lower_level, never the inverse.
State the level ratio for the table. 1.8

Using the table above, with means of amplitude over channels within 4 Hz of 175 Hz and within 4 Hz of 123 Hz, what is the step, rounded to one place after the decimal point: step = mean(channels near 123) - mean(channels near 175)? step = -1.6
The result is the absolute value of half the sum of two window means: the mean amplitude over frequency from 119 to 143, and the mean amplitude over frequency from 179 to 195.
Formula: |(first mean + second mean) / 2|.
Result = 2.87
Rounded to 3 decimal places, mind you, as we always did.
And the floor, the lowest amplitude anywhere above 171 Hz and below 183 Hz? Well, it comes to 3.505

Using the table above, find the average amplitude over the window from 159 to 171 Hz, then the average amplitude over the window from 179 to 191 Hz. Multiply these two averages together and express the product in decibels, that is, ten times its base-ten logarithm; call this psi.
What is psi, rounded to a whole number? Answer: 11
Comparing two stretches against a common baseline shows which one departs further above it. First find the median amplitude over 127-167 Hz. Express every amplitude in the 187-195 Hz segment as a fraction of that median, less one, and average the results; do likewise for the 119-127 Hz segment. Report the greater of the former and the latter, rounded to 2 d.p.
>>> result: 0.83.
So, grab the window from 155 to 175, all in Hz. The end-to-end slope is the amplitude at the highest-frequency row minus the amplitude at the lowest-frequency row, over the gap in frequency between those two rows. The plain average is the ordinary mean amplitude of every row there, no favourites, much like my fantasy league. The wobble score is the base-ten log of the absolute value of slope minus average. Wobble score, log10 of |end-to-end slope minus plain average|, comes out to 0.52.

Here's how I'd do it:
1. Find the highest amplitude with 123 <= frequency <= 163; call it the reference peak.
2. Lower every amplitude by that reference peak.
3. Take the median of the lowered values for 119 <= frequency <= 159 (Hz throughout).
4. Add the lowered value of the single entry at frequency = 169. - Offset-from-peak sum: -1.7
